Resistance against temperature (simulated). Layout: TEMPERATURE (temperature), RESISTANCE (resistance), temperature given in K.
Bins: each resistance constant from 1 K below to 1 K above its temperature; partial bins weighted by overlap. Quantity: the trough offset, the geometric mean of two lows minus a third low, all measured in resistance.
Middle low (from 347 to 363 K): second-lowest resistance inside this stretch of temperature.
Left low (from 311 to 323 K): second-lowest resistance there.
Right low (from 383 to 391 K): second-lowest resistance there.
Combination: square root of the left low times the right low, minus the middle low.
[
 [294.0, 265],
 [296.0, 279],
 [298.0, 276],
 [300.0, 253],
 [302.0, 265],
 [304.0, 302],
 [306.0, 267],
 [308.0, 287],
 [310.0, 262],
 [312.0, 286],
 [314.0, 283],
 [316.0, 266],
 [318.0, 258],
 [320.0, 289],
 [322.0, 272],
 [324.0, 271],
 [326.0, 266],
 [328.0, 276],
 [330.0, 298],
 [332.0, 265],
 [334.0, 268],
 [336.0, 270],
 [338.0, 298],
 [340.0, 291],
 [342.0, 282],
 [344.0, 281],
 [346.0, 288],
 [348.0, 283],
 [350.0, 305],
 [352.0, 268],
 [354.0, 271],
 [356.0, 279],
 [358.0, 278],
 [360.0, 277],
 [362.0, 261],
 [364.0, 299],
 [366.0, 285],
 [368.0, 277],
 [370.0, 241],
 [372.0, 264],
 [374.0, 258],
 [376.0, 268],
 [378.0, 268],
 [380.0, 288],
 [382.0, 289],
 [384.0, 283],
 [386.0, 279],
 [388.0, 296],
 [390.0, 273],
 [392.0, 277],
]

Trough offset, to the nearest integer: 4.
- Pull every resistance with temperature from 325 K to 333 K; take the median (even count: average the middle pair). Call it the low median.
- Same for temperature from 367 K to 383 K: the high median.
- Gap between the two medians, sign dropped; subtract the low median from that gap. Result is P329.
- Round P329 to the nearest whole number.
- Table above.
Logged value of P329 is -268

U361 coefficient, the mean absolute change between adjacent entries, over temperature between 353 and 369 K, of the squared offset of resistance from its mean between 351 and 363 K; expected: 206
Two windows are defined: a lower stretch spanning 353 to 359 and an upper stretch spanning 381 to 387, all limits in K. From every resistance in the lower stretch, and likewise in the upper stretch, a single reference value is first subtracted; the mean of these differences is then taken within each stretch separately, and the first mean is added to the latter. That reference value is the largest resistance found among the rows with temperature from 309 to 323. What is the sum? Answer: -18.3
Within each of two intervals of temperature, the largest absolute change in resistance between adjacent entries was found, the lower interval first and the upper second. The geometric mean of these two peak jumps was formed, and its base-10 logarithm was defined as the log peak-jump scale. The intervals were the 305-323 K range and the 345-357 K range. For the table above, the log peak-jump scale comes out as 1.53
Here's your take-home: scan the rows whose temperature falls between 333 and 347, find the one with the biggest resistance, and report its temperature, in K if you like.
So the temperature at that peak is 338.0 K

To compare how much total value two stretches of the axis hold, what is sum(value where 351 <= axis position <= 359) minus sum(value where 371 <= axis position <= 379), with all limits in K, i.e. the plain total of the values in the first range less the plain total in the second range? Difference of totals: 38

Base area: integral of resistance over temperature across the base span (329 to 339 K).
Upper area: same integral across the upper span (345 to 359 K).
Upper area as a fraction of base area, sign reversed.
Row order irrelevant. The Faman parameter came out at -1.4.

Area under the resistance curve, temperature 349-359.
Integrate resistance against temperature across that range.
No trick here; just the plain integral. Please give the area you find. 2802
